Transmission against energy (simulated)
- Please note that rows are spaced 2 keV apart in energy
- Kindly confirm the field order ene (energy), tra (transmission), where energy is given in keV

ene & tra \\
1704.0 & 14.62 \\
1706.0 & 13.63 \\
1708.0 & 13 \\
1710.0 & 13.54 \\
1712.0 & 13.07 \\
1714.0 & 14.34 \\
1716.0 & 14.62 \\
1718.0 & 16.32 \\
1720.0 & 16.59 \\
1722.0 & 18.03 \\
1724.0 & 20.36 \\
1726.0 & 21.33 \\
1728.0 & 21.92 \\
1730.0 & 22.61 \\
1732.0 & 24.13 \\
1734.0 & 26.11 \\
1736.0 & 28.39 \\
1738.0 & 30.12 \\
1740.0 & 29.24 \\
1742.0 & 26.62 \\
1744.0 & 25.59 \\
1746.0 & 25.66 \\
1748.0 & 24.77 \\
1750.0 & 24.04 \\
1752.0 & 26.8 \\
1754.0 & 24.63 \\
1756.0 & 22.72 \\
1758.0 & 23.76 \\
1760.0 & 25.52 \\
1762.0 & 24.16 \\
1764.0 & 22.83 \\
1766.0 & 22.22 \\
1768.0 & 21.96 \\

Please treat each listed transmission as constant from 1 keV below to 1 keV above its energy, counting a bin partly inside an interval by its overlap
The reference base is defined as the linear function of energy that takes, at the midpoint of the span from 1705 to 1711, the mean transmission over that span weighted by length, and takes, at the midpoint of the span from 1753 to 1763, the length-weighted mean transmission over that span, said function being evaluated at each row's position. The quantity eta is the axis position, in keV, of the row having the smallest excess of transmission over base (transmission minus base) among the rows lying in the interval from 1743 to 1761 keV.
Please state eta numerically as 1756.0 keV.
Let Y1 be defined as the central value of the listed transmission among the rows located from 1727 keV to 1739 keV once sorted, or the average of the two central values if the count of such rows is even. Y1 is 25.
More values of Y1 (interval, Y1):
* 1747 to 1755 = 25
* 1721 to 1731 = 21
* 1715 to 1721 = 16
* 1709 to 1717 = 14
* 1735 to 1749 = 27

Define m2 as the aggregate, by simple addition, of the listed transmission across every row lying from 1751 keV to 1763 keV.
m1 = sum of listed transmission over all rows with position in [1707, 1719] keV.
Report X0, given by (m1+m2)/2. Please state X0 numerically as 116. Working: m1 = 85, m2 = 148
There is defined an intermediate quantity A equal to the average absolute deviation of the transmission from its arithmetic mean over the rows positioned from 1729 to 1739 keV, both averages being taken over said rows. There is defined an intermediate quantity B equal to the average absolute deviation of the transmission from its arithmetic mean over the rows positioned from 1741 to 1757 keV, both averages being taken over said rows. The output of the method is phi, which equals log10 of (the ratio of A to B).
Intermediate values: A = 2.4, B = 1.1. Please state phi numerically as 0.35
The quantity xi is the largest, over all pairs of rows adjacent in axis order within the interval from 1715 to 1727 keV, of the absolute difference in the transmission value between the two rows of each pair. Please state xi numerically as 2.3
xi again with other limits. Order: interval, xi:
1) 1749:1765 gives 2.8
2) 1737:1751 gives 2.6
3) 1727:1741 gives 2.3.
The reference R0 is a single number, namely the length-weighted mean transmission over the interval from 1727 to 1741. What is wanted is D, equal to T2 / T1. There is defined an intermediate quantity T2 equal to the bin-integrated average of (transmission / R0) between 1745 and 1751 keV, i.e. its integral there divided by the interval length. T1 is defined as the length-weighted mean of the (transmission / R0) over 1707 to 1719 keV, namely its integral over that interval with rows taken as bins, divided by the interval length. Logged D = 1.8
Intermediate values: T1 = 0.54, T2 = 0.95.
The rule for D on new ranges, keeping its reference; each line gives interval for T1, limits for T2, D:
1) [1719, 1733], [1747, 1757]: 1.2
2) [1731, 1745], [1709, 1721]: 0.5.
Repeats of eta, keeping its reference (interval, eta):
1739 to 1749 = 1748.0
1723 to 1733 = 1724.0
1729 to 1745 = 1744.0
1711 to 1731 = 1712.0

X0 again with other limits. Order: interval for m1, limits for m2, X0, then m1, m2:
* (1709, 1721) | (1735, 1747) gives 127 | 88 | 166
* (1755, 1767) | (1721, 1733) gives 135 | 141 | 128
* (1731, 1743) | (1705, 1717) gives 123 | 165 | 82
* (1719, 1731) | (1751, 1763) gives 134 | 121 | 148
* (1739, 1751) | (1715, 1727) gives 132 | 156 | 107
